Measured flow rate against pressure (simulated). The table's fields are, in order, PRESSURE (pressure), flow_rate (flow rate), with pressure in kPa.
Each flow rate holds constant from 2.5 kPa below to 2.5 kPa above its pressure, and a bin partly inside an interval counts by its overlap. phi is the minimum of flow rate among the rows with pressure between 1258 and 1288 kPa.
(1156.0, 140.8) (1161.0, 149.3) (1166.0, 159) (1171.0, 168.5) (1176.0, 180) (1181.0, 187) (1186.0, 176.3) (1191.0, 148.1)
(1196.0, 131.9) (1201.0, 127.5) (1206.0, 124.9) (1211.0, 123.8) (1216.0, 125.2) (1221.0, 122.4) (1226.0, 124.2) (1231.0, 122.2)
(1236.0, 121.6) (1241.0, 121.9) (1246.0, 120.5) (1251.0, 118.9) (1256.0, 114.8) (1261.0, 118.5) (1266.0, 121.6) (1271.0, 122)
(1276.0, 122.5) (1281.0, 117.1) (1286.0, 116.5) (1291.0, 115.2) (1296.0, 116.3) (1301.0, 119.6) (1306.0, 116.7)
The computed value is 116.5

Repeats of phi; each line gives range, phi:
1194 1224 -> 122.4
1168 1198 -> 131.9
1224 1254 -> 118.9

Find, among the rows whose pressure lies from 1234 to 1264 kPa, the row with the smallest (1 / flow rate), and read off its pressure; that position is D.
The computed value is 1241.0 kPa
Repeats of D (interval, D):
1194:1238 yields 1196.0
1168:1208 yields 1181.0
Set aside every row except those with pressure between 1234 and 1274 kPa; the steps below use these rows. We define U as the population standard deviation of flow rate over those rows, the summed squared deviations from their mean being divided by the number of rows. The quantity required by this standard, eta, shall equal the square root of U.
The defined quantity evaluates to 1.5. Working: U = 2.3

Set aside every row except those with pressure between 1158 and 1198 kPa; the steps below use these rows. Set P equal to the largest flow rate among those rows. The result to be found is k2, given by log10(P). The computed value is 2.27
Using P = 187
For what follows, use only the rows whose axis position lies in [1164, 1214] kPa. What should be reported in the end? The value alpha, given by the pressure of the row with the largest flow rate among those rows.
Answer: 1181.0 kPa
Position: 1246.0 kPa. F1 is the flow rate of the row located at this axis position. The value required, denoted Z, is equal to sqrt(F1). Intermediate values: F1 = 120.5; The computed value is 11.0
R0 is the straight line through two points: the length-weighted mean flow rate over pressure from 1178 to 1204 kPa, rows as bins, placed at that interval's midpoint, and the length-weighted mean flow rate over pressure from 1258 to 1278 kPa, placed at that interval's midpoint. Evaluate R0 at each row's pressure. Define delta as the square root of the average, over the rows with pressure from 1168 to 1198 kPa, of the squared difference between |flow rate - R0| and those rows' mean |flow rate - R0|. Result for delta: 8.2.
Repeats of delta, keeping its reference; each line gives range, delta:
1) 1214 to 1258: 3.3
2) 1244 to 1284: 3.9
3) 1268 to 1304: 3.6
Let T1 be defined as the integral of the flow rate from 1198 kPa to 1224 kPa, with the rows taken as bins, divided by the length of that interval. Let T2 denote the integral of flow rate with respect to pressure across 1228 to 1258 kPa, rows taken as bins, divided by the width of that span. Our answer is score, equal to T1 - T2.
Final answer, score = 4.7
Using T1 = 124.9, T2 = 120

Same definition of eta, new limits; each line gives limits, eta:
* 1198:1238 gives 1.3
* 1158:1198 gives 4.2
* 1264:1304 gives 1.7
